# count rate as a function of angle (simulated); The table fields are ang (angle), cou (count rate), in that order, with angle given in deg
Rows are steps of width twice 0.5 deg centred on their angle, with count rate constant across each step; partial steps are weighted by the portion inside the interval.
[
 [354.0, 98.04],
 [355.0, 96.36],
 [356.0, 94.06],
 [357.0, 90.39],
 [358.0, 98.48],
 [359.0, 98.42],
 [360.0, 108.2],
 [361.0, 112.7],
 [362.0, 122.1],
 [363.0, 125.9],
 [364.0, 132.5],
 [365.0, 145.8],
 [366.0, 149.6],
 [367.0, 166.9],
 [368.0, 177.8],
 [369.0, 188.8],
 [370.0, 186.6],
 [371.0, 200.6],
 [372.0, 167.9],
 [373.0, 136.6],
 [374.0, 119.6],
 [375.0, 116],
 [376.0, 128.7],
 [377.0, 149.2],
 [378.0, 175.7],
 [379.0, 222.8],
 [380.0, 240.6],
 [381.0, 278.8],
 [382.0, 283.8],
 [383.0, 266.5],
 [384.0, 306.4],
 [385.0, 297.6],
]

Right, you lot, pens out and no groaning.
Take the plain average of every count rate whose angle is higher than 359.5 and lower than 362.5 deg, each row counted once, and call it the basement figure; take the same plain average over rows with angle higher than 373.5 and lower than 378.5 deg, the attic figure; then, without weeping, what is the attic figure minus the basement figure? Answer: 24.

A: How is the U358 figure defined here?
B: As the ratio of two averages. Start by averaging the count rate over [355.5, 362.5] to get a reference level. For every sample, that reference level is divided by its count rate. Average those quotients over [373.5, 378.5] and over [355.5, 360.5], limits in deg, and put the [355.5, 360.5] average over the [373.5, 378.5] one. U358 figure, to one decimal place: 1.4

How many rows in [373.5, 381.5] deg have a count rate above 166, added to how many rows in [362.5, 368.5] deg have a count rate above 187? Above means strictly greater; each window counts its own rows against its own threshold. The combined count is 4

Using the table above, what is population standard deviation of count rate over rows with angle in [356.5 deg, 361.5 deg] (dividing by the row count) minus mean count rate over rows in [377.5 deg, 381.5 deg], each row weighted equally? -222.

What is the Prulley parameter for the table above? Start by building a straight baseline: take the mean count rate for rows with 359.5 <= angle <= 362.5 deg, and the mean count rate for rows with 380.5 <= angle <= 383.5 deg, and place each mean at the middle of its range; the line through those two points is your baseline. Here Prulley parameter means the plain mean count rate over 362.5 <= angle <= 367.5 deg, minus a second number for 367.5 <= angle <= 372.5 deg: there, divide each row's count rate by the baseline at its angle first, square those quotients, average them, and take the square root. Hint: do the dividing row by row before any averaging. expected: 143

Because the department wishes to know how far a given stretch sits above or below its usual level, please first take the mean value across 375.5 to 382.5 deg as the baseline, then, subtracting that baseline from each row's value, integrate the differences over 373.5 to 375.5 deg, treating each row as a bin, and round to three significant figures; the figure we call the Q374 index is -187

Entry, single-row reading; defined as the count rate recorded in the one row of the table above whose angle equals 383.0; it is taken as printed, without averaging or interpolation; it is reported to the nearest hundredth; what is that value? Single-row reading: 266.50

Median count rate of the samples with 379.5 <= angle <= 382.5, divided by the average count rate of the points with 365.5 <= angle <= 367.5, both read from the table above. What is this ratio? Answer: 1.76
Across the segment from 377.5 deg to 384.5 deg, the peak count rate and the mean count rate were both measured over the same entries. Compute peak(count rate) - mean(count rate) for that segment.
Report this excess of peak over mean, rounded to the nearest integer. 53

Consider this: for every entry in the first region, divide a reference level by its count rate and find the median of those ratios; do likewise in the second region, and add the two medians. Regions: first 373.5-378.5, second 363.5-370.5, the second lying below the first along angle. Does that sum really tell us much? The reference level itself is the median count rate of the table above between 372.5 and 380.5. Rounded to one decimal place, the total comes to 2.0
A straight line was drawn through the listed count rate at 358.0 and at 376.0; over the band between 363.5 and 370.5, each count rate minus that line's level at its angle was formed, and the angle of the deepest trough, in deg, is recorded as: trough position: 364.0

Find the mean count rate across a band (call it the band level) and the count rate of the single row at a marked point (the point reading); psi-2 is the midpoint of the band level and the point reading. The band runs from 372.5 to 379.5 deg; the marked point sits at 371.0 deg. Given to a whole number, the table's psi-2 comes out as 175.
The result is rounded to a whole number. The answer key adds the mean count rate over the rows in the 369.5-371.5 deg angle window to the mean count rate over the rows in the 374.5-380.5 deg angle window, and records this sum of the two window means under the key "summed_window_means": 366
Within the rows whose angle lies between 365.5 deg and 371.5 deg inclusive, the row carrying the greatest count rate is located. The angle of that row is 371.0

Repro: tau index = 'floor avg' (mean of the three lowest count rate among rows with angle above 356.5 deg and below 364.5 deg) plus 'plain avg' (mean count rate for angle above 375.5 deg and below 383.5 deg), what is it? 314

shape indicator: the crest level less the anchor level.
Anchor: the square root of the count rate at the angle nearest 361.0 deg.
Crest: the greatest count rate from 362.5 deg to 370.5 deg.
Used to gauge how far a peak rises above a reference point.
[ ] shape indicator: 178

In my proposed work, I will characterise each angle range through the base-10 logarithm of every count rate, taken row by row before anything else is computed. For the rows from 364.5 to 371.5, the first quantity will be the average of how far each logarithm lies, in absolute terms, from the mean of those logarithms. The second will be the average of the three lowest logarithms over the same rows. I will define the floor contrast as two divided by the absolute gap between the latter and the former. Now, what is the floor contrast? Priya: 0.93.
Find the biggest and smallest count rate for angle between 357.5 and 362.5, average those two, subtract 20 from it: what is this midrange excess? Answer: 90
